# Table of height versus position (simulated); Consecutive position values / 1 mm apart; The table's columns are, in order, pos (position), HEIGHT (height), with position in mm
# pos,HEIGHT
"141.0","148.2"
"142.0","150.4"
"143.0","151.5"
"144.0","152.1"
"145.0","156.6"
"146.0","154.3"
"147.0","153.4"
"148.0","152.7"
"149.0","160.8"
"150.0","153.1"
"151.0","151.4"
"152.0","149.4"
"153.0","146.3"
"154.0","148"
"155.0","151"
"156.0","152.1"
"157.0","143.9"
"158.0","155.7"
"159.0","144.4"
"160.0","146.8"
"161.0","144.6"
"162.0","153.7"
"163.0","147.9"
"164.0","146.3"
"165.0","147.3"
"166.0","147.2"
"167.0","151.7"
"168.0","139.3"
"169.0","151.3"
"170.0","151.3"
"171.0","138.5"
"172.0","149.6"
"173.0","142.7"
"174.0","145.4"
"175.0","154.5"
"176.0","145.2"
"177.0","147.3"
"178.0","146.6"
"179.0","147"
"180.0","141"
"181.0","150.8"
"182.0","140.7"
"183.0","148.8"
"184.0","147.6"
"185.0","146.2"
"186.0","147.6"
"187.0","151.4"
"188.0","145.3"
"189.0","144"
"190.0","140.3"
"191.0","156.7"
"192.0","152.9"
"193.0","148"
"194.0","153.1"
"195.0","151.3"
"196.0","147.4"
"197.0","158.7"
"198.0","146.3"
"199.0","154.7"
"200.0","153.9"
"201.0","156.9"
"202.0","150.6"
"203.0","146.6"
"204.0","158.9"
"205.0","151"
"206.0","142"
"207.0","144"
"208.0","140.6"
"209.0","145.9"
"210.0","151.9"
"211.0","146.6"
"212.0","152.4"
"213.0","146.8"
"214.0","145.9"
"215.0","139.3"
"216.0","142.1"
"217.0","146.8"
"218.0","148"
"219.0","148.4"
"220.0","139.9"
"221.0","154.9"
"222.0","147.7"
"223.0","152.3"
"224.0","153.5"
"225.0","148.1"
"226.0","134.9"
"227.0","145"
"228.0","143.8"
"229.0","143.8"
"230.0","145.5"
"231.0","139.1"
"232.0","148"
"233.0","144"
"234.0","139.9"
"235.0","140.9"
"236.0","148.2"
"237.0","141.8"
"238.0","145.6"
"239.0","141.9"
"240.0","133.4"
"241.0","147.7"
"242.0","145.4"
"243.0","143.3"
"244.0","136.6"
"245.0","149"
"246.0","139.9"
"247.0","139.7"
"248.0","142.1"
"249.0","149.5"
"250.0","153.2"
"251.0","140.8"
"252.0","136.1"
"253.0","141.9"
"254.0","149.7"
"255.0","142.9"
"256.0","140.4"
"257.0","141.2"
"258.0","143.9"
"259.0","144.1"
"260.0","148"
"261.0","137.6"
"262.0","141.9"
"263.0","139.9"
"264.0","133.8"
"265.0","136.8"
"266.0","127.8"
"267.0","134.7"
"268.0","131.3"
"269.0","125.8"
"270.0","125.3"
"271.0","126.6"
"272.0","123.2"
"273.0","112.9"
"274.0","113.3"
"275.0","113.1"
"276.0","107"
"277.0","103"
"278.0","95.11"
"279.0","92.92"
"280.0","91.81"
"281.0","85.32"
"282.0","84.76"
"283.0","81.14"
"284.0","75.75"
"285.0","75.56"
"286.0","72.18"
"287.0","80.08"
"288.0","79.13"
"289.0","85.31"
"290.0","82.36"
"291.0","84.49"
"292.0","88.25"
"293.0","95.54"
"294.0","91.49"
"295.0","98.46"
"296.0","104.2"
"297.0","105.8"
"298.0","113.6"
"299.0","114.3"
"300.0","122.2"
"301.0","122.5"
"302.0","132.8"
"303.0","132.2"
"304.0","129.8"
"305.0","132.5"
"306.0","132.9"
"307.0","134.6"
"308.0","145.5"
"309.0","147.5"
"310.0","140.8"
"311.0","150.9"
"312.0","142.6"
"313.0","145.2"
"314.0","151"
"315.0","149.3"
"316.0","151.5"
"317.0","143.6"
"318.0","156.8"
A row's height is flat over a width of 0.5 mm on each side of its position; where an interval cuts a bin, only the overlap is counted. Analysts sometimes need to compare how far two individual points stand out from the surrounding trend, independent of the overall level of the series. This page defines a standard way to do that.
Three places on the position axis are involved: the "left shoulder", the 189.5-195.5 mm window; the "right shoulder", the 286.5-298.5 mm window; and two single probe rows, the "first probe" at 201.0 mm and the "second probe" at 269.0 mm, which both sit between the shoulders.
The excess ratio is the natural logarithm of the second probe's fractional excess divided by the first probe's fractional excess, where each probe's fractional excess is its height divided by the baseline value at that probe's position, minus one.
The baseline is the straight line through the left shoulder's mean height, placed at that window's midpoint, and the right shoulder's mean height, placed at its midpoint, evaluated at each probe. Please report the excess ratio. 0.86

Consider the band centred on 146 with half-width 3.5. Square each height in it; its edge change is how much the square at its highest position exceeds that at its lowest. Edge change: 2904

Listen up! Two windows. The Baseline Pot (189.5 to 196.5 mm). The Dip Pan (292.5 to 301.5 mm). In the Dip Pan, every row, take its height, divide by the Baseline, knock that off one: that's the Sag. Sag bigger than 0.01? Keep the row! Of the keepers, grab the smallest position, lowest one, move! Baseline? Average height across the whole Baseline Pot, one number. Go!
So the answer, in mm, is 293.0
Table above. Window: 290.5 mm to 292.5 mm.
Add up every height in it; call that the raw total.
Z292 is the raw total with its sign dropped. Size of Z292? 173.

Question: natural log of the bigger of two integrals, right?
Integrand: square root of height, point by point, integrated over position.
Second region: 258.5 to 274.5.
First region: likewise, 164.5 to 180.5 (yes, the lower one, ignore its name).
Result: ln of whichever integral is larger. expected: 5.266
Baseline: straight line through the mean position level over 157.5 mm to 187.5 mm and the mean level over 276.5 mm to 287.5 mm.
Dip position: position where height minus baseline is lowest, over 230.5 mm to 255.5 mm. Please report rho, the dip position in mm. 240.0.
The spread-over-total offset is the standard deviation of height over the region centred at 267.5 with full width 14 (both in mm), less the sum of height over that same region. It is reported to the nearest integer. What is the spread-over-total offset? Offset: -1802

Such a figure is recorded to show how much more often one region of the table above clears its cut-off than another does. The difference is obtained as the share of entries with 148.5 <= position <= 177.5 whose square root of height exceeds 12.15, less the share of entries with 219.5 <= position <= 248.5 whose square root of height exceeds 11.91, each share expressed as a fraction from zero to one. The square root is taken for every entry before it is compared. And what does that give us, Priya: -0.1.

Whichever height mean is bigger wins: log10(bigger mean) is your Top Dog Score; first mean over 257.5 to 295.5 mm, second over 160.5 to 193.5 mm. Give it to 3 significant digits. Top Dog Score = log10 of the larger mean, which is 2.17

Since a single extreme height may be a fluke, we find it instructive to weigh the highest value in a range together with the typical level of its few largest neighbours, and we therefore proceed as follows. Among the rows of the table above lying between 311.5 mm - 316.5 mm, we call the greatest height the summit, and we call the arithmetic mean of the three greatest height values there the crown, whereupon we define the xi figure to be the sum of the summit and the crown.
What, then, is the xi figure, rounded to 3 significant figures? 302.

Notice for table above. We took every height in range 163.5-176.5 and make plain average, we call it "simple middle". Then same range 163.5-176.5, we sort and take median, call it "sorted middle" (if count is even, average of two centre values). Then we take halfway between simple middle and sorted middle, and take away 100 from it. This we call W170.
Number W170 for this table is 47.1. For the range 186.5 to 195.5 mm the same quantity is 50.3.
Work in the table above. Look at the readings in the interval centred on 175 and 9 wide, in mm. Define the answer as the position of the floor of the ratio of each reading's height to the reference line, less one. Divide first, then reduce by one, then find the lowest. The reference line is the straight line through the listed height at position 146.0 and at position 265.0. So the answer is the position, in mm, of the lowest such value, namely 171.0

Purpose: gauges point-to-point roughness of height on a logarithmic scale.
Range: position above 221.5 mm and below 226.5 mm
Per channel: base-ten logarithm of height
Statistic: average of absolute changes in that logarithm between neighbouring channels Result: 0.018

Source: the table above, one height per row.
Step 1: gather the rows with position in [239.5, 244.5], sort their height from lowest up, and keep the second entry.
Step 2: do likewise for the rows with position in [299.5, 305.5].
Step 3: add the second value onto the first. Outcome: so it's 259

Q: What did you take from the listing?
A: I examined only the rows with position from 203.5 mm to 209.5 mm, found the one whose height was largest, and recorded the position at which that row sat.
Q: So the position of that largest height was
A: 204.0 mm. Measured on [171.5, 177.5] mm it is 175.0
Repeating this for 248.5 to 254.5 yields 250.0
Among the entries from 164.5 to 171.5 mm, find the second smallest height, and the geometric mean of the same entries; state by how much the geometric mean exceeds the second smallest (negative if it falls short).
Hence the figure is 7.3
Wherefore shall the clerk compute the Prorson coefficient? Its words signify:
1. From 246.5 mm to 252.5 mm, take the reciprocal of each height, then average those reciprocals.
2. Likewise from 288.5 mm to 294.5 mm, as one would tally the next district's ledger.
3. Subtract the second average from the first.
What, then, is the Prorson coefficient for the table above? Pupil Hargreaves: -0.0044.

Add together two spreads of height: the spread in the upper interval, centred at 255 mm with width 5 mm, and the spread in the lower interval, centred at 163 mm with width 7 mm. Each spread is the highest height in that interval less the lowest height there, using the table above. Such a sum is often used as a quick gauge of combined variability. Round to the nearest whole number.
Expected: 18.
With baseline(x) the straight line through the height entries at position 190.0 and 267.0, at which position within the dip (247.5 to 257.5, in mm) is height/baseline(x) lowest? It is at 252.0 mm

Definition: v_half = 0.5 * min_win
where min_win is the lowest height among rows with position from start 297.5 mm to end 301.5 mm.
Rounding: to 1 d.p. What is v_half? 56.8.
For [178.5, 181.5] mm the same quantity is 70.5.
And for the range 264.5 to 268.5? 63.9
